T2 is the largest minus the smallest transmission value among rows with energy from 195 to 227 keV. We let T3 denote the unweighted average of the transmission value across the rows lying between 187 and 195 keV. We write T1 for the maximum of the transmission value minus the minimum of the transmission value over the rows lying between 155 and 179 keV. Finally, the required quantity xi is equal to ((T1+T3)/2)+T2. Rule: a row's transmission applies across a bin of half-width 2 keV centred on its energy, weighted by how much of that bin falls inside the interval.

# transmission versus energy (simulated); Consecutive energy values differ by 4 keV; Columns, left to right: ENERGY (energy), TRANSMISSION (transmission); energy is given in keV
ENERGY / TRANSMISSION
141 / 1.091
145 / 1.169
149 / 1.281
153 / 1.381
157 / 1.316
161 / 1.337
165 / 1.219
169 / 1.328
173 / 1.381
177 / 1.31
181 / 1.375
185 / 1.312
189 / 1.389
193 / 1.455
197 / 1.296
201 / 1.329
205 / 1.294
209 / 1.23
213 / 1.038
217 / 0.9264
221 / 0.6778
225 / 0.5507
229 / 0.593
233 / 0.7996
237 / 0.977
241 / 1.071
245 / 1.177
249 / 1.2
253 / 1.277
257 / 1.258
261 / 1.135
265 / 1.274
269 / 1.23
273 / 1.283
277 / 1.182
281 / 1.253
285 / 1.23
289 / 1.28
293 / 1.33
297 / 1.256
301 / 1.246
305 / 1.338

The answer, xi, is 1.57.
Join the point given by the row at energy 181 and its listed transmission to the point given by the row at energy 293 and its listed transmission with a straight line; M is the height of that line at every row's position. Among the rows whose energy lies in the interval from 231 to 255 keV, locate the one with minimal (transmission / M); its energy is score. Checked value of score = 233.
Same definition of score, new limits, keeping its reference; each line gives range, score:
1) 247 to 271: 261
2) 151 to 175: 165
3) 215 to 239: 225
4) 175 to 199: 197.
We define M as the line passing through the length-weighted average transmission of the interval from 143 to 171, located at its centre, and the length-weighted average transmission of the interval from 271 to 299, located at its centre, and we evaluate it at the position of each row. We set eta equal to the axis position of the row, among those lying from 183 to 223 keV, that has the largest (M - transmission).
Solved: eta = 221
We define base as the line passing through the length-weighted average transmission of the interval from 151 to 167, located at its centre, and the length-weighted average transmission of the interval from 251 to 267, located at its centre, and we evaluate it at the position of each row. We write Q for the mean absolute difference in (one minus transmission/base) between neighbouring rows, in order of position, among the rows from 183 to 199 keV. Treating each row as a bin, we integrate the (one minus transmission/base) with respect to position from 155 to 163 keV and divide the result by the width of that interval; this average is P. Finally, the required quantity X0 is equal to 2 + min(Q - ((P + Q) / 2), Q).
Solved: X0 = 2.04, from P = -0.01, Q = 0.079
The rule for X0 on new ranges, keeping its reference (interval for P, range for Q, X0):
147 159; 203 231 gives 2.05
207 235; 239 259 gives 1.85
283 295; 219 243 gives 2.08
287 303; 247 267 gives 2.07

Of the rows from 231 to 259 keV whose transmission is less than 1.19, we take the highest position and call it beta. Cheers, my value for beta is 245 keV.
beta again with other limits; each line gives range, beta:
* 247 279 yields 277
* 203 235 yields 233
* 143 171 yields 145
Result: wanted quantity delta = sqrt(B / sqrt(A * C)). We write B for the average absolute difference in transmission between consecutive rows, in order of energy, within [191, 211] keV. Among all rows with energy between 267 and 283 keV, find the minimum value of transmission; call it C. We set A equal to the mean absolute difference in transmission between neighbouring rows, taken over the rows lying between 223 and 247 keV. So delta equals 0.43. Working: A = 0.13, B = 0.073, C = 1.182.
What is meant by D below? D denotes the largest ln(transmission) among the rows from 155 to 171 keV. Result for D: 0.29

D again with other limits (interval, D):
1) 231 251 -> 0.18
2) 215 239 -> -0.02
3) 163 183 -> 0.32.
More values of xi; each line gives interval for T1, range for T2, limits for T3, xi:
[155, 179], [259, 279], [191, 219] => 0.84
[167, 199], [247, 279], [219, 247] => 0.65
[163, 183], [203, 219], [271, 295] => 1.08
